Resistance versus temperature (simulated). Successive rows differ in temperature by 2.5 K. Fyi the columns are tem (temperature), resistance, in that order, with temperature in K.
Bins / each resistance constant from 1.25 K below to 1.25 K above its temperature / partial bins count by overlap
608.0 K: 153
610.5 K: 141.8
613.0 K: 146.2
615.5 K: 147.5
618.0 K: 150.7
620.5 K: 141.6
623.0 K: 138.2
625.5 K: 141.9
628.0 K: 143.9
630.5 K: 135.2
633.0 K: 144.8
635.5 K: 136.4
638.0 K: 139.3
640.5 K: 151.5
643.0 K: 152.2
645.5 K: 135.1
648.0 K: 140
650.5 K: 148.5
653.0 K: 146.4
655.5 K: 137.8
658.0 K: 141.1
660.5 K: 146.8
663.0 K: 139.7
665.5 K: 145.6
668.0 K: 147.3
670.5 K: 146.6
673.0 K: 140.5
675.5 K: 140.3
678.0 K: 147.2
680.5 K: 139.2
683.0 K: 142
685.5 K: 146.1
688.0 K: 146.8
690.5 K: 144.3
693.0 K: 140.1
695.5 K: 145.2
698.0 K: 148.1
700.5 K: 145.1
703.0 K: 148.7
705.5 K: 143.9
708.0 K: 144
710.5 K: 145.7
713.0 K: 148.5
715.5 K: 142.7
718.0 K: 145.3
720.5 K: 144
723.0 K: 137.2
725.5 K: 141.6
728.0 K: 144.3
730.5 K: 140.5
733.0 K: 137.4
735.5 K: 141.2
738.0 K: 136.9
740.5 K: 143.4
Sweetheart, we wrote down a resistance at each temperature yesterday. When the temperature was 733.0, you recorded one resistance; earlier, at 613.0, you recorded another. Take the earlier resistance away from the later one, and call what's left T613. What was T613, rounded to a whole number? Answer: -9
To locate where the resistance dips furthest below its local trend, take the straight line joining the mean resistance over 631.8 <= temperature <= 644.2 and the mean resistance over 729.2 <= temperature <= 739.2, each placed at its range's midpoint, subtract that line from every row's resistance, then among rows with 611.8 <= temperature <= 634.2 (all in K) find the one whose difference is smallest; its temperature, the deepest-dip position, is 630.5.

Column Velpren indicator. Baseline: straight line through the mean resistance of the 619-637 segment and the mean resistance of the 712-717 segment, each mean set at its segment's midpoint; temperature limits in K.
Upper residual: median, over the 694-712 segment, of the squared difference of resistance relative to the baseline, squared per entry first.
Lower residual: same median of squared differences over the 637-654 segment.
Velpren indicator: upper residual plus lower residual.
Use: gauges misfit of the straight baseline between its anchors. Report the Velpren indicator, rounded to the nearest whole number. 41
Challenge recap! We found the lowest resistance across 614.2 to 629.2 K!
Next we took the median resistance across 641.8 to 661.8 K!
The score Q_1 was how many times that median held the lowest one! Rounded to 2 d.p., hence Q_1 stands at 1.04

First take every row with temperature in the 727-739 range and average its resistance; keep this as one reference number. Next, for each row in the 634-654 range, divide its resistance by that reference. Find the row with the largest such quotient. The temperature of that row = 643.0 K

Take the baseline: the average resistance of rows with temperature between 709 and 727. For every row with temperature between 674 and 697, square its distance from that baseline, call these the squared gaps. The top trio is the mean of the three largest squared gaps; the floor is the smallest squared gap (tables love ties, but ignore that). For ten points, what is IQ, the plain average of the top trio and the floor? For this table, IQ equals 7.7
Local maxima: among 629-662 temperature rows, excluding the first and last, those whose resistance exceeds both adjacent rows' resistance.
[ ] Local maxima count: 3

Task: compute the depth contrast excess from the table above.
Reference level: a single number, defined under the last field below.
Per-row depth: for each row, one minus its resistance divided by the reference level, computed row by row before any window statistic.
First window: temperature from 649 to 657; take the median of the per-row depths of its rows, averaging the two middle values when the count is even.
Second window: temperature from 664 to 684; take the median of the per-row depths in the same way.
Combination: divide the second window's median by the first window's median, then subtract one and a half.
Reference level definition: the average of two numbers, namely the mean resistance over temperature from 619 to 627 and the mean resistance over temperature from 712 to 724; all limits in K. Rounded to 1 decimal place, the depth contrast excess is -1.1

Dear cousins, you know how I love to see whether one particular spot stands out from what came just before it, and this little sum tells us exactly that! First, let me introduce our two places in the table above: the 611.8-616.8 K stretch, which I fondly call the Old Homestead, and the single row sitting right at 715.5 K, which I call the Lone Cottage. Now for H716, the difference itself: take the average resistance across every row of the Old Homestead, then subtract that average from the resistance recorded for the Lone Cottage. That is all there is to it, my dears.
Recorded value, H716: -4.2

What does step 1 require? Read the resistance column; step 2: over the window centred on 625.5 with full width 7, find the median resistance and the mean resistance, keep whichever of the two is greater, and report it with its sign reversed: -142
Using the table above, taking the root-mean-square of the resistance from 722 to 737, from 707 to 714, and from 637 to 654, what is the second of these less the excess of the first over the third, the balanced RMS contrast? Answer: 151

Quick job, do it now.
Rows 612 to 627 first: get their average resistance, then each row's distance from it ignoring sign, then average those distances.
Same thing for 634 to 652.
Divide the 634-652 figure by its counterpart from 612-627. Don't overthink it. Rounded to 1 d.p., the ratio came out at 1.7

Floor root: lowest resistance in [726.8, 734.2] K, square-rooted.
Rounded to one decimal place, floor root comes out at 11.7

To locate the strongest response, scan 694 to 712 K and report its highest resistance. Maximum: 148.7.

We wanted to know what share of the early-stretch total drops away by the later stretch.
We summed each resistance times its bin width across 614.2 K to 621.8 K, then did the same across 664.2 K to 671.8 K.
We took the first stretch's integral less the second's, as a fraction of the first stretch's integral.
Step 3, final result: 0.001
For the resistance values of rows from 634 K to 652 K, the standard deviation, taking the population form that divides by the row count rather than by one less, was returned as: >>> 6.71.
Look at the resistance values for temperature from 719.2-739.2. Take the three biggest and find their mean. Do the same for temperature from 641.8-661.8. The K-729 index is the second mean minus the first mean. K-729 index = 6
